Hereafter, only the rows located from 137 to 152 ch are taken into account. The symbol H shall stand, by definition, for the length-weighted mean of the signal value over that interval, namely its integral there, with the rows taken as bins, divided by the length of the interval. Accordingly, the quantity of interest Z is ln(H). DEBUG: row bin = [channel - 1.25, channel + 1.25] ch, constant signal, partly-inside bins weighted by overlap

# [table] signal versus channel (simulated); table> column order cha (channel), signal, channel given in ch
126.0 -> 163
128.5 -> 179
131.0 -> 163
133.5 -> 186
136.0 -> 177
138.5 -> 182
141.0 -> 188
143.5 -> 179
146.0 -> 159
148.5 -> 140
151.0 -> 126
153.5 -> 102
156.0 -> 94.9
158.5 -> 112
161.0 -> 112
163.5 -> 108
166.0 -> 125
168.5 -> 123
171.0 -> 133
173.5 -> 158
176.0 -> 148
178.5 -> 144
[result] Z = 5.09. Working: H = 163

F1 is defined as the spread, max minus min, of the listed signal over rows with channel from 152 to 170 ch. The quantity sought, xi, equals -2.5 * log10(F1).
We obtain -3.7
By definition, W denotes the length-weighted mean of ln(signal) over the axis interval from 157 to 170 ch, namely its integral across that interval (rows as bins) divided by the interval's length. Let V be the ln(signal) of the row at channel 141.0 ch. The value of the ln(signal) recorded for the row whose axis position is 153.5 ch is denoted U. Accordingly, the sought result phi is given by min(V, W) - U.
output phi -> 0.1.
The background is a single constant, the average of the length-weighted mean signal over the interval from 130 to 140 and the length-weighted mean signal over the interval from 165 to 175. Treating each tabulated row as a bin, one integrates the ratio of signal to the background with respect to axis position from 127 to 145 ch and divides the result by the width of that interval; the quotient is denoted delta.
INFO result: 1.14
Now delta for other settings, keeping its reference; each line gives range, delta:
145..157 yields 0.79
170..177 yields 0.94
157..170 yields 0.74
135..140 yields 1.15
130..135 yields 1.12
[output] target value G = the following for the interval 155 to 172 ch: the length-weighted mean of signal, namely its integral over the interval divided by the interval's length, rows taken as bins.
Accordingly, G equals 115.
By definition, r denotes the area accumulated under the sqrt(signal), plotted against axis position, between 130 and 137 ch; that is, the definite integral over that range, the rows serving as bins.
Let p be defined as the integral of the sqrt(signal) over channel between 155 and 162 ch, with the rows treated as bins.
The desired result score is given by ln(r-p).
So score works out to 3.02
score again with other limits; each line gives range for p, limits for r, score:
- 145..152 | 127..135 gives 3.13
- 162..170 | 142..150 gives 2.61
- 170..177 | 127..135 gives 3.06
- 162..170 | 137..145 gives 3.03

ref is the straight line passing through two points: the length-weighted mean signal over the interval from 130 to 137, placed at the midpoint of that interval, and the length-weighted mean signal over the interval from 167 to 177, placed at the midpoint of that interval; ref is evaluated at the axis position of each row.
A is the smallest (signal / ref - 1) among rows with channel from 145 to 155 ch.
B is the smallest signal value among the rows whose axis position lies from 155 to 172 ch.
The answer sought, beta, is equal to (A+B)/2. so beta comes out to 47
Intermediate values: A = -0.35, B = 94.9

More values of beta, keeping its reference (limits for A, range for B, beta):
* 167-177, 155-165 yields 47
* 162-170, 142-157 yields 47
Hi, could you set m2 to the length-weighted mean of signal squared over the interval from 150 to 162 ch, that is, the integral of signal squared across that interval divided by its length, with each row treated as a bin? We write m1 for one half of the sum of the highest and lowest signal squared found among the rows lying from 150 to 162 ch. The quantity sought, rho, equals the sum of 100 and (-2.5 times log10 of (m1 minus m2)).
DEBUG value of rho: 93.4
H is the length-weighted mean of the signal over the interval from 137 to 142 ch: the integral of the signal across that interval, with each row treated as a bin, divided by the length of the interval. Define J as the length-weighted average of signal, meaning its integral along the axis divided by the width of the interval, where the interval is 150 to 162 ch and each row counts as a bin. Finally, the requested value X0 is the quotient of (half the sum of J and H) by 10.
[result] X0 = 14.7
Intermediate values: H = 184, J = 109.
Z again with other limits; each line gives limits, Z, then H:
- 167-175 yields 4.93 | 138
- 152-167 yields 4.69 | 109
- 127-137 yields 5.17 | 176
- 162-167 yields 4.75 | 116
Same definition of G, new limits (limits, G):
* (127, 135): 176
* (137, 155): 153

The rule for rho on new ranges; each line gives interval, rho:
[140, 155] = 94.1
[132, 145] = 93.7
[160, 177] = 92.3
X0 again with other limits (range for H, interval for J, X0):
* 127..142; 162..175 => 15.4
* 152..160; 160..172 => 11.2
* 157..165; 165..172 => 11.9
